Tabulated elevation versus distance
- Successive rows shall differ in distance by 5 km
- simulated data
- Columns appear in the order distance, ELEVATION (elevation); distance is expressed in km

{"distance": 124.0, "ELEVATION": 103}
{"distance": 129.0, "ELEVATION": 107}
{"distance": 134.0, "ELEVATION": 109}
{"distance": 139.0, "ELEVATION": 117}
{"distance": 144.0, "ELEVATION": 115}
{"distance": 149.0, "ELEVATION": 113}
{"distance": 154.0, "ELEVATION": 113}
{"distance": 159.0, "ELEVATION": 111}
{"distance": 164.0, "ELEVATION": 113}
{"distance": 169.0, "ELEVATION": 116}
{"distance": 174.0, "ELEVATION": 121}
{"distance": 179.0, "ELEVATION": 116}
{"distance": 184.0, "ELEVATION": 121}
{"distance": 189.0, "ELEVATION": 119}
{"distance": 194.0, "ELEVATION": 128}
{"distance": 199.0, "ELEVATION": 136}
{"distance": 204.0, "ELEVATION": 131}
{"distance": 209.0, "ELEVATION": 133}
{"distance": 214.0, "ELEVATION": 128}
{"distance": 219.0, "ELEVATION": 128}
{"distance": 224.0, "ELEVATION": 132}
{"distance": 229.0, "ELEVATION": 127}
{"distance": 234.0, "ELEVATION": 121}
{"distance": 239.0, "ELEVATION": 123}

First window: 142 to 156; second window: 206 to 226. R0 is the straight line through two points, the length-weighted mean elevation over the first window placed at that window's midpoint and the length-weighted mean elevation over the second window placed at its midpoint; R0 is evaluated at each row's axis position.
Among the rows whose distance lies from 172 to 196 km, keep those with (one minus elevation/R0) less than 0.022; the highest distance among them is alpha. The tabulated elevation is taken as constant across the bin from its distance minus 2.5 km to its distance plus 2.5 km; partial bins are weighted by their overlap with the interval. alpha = 194.0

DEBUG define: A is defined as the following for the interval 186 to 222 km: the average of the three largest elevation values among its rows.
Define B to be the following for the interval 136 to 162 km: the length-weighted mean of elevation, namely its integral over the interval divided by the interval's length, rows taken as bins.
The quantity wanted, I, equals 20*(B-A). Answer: -393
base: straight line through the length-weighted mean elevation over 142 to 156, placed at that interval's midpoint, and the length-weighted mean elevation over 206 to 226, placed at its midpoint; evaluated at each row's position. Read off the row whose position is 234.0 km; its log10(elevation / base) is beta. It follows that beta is -0.047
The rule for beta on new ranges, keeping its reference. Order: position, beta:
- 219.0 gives -0.010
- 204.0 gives 0.013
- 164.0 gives -0.016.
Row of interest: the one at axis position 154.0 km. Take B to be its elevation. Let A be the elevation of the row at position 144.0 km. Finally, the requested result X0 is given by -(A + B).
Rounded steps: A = 115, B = 113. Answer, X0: -228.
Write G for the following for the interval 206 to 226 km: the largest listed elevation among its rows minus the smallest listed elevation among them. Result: 5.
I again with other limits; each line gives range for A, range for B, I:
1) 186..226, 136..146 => -359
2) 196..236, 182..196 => -223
